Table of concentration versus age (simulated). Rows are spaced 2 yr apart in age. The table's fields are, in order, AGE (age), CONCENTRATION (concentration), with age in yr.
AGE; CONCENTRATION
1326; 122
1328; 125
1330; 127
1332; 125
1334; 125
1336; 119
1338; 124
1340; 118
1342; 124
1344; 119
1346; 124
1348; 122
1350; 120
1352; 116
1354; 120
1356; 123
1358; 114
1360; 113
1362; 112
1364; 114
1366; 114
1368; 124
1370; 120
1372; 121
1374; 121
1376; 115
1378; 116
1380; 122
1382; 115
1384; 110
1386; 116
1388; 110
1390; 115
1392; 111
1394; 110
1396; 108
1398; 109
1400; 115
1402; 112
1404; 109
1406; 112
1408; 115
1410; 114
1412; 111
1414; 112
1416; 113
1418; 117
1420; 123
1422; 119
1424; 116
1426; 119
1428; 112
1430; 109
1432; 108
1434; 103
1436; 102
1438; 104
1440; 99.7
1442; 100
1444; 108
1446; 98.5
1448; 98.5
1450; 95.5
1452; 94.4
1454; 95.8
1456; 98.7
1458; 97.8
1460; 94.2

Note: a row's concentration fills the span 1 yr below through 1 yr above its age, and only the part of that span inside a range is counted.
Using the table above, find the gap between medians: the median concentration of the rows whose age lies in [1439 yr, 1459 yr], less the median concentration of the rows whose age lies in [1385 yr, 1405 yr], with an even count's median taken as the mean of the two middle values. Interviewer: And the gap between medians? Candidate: -12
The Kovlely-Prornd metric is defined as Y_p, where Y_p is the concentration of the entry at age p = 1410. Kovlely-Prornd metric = 114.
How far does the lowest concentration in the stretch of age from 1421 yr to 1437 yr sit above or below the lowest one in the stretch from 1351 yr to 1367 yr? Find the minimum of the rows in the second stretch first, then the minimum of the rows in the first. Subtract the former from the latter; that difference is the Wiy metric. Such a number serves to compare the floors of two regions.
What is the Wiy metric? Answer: -10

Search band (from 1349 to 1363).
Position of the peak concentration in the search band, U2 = 1356 yr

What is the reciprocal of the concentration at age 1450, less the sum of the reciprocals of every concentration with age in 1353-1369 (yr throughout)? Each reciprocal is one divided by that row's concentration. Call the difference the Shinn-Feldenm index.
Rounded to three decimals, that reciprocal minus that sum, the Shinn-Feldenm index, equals -0.058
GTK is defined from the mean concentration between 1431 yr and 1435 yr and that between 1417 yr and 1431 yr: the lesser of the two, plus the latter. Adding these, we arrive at 222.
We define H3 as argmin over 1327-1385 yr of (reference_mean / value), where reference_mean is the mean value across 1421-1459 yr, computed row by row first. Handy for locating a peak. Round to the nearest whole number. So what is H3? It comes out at 1330 yr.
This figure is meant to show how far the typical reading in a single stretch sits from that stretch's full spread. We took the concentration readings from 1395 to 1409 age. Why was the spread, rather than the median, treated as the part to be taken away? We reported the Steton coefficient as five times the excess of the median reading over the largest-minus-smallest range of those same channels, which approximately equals 525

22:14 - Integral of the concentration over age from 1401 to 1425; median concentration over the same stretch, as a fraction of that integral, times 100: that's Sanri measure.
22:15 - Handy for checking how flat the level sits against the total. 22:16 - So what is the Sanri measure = 4.13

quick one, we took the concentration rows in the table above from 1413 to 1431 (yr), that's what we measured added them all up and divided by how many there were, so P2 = 116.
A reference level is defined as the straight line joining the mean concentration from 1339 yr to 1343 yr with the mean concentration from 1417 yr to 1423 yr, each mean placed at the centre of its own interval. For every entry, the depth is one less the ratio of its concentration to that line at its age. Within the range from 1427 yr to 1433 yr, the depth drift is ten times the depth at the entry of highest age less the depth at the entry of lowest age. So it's 0.33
